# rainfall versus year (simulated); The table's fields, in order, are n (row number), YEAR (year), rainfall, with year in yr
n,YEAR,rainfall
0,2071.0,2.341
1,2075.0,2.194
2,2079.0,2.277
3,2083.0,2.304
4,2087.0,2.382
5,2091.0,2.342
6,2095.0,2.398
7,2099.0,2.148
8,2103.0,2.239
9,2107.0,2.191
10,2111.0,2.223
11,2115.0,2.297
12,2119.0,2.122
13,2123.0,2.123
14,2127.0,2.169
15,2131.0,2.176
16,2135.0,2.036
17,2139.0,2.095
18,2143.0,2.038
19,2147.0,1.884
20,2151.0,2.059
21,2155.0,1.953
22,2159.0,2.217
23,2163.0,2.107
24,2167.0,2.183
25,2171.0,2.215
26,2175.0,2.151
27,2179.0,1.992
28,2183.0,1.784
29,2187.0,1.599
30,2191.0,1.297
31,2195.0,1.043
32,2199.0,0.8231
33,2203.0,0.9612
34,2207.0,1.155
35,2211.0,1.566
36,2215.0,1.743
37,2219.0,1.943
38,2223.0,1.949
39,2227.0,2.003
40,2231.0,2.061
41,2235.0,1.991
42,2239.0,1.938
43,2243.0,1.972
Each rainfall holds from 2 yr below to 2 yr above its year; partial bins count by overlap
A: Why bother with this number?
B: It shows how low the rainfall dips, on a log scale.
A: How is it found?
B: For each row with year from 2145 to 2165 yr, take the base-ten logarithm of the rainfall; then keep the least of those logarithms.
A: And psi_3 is 0.275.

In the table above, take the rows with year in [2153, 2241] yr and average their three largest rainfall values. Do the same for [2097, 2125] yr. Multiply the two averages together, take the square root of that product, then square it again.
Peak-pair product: 5.0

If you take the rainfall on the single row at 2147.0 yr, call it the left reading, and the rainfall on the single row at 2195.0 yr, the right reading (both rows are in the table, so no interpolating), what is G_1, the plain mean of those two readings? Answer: 1.46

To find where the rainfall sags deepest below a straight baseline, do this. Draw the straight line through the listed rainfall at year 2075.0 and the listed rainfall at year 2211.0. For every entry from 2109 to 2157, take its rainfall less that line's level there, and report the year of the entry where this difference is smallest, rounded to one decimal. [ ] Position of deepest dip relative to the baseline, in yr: 2147.0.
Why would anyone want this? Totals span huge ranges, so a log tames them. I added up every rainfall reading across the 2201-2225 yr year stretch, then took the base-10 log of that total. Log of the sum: 0.97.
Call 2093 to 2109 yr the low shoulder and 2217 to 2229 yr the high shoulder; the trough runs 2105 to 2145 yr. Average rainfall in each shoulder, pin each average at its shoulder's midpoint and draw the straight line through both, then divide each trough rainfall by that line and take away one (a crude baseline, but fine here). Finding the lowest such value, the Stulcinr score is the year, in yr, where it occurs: 2135.0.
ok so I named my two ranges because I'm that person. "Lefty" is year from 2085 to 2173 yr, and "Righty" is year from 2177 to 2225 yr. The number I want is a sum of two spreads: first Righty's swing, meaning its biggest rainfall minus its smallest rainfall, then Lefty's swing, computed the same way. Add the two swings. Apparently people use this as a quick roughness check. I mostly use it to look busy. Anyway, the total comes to 1.7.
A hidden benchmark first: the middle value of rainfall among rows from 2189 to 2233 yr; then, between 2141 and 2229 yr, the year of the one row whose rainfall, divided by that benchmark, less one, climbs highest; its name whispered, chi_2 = 2159.0 yr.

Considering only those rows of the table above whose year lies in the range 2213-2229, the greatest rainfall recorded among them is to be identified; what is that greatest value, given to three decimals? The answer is 2.003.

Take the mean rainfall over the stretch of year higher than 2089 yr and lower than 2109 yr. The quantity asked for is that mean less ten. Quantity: -7.7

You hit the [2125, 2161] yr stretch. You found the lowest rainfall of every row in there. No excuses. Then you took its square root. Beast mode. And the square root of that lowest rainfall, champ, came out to 1.37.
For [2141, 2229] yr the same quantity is 0.91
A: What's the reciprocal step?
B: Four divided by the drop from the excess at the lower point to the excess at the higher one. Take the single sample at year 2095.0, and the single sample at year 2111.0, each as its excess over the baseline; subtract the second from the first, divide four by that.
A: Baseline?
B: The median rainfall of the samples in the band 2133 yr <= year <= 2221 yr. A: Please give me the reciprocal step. 23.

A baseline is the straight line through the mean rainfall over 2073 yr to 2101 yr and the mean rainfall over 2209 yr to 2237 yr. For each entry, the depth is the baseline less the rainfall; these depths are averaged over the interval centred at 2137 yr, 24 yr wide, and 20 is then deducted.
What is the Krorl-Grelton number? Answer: -19.92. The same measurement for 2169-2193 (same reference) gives -19.82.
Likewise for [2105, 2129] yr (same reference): -19.98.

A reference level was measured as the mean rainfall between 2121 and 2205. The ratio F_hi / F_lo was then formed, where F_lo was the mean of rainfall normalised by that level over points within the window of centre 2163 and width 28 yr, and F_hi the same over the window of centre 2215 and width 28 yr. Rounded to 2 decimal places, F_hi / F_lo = 0.76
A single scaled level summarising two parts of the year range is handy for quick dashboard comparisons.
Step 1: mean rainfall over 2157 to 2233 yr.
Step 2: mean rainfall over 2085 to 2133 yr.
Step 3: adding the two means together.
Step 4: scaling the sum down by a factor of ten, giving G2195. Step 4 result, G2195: 0.396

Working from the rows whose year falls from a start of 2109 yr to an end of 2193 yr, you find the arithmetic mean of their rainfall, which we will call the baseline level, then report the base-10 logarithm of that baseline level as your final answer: 0.31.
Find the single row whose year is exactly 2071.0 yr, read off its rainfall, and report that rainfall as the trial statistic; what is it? 2.341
